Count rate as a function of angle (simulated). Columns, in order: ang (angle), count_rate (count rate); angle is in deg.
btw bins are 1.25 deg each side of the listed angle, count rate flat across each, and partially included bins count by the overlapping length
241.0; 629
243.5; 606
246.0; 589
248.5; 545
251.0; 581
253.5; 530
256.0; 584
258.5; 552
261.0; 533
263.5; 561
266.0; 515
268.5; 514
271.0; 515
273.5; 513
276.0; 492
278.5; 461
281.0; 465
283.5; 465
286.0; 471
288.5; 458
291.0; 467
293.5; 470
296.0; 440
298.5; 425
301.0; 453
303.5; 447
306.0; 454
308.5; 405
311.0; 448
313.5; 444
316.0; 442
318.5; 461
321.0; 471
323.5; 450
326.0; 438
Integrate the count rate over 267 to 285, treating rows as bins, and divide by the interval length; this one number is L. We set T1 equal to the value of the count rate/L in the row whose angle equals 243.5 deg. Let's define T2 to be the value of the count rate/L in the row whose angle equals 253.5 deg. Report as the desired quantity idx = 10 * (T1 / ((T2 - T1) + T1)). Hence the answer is 11.4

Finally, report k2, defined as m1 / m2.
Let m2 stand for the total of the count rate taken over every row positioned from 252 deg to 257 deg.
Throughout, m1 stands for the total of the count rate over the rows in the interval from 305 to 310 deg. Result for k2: 0.771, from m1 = 859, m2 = 1114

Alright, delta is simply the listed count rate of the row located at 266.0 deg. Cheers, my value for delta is 515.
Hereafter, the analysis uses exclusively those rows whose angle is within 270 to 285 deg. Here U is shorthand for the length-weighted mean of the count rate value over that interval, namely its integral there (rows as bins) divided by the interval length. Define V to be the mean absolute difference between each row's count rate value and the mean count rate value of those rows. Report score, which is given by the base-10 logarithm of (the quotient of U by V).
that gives 1.35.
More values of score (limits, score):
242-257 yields 1.39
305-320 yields 1.55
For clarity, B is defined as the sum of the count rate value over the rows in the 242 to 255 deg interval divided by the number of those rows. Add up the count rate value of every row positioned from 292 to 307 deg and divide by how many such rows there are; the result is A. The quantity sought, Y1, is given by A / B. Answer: 0.79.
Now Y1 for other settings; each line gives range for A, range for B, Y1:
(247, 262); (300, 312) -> 1.26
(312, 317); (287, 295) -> 0.95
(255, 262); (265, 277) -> 1.09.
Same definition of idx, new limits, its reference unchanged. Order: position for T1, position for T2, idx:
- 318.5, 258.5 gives 8.4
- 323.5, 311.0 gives 10.0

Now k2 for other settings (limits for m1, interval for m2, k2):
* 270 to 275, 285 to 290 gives 1.107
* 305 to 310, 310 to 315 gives 0.963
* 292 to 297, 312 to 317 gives 1.027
